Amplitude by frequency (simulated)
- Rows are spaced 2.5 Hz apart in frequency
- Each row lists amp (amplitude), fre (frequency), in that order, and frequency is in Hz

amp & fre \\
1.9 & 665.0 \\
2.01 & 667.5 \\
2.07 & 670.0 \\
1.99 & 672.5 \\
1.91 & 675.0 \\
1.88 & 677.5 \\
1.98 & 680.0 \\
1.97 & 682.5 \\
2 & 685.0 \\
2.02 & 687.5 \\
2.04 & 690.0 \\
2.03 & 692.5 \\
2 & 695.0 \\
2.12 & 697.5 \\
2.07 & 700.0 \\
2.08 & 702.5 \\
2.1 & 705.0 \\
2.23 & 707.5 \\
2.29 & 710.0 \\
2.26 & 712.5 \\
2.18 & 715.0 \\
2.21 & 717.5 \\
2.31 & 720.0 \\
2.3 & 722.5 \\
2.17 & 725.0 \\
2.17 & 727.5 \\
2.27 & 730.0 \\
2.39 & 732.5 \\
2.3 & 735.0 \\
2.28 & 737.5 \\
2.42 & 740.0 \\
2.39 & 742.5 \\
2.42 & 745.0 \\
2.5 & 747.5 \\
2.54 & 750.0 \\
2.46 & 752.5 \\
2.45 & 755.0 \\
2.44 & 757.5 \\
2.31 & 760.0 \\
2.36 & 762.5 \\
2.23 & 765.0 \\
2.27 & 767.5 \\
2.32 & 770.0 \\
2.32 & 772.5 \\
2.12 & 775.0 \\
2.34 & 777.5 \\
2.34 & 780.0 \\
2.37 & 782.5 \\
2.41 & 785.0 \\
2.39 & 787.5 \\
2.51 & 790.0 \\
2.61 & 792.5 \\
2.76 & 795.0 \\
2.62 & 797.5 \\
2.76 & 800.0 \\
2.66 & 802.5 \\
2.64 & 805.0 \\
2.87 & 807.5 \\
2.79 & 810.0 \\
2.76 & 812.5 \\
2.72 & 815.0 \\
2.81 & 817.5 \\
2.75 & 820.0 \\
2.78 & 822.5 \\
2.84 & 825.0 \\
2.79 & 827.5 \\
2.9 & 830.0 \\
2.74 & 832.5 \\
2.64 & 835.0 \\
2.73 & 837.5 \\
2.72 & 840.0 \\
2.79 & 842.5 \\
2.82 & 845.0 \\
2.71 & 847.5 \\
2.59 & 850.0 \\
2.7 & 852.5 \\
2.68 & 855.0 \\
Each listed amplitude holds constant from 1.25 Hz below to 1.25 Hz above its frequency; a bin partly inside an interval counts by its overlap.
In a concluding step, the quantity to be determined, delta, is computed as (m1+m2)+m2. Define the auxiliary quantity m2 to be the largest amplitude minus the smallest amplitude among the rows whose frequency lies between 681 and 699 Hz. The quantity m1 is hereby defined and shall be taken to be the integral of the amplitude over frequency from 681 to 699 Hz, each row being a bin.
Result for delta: 37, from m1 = 36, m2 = 0.15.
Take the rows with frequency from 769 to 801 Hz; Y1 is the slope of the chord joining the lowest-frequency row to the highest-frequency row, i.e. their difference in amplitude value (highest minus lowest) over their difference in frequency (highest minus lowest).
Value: 0.015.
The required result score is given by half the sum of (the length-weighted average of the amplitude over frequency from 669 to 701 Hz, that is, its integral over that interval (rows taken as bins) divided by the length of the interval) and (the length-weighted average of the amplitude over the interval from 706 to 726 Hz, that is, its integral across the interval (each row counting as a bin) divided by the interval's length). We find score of 2.1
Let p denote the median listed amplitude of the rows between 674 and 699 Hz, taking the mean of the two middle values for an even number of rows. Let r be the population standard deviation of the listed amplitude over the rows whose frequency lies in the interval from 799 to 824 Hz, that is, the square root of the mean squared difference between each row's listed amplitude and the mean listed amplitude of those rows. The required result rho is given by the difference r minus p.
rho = -1.94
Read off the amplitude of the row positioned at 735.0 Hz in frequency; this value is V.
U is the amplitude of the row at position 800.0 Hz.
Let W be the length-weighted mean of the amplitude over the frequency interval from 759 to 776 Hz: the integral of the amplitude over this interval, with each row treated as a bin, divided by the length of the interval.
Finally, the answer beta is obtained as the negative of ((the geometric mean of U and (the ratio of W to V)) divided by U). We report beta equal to -0.60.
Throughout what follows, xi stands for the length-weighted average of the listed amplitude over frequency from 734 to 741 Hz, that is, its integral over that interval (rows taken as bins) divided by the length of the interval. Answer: 2.33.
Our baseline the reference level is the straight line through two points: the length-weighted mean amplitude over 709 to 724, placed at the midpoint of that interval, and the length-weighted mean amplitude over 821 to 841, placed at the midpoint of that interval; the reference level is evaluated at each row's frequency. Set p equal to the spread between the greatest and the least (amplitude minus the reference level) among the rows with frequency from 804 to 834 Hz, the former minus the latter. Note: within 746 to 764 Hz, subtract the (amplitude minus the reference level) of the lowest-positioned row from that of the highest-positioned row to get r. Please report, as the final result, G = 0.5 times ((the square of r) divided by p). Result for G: 0.09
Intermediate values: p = 0.24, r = -0.2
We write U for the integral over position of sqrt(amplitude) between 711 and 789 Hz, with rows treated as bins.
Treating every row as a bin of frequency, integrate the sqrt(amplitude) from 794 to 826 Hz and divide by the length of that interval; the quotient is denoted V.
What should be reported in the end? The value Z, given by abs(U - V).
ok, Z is 117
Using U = 119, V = 1.66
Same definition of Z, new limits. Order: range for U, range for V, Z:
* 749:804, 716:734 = 84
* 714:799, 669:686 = 129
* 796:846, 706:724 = 82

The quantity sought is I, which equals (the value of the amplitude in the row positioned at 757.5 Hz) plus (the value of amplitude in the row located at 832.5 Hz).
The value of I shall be 5.2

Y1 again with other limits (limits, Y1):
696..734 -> 0.008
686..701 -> 0.004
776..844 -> 0.007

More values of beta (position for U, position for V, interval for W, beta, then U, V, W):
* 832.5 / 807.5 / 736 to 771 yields -0.55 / 2.74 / 2.87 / 2.38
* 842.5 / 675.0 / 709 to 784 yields -0.66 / 2.79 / 1.91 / 2.32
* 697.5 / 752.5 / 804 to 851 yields -0.73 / 2.12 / 2.46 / 2.76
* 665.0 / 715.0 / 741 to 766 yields -0.76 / 1.9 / 2.18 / 2.41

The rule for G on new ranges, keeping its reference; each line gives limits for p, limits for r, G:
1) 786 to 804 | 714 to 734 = 0.03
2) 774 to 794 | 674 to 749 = 0.09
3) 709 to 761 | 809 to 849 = 0.11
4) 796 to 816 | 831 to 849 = 0.02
